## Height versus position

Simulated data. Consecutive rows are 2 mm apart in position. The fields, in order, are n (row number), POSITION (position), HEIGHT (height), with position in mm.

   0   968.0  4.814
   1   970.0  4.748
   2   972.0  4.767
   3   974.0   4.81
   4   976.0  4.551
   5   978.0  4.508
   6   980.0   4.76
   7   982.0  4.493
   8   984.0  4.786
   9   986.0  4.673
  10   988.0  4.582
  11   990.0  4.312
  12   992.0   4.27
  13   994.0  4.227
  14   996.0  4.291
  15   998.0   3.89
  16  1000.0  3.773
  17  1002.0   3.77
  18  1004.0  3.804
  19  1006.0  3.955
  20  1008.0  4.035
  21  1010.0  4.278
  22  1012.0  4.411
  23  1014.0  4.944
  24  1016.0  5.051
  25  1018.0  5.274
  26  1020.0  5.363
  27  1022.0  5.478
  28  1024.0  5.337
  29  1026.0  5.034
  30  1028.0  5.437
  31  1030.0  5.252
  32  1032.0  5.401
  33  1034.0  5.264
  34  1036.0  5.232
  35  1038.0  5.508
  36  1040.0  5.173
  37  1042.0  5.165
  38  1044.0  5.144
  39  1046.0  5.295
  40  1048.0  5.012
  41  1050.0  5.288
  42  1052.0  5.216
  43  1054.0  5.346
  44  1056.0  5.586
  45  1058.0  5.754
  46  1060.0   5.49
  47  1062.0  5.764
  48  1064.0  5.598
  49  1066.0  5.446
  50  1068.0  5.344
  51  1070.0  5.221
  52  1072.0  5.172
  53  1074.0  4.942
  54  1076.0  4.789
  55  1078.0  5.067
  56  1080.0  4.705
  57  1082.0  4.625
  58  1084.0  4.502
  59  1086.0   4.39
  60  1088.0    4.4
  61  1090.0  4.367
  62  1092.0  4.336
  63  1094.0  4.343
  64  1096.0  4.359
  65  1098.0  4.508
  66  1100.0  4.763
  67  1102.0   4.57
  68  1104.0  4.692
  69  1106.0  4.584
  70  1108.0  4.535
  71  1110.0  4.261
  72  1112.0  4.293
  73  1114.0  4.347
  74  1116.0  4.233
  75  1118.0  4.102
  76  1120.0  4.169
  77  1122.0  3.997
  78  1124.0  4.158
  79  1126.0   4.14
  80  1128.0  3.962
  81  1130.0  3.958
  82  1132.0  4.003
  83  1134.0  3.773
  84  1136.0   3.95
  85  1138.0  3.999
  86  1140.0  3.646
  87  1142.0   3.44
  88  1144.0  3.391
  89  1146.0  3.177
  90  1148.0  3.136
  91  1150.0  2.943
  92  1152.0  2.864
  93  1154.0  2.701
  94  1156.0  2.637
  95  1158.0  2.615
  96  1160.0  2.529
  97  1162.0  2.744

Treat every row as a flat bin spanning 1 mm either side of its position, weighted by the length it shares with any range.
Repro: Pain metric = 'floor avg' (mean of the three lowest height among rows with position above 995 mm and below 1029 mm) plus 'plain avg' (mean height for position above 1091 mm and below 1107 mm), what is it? 8.3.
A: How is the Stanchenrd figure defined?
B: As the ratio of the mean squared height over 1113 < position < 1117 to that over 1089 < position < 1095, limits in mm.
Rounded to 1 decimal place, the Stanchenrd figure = 1.0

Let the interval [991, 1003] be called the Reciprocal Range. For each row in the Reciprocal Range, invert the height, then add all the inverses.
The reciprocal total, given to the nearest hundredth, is 1.49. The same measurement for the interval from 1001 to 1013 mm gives 1.49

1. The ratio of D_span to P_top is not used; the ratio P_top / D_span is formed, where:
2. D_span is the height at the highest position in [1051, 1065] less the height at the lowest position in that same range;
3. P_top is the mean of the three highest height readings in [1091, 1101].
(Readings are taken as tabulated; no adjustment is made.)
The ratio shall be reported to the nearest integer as 12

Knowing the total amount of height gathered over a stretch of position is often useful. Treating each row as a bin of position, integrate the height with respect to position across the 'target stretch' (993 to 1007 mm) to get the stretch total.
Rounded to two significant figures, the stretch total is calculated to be 55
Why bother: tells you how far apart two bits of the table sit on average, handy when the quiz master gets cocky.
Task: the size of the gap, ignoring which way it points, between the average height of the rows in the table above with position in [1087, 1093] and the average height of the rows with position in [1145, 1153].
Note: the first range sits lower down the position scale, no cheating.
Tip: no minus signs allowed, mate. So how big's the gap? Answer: 1.3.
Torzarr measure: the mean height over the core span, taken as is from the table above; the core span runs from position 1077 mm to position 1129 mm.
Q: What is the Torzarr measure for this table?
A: 4.4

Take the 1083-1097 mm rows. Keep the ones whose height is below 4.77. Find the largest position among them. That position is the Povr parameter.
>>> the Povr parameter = 1096.0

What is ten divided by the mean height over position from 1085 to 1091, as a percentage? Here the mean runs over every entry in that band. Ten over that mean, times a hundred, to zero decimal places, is 228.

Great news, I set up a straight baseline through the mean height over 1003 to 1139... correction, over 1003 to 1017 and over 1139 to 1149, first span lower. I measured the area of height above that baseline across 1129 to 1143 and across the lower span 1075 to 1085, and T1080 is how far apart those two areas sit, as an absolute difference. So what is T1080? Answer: 3.3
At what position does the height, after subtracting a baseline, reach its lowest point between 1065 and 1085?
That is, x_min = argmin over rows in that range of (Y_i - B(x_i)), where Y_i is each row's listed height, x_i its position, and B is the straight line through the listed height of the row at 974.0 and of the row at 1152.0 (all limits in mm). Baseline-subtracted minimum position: 1084.0 mm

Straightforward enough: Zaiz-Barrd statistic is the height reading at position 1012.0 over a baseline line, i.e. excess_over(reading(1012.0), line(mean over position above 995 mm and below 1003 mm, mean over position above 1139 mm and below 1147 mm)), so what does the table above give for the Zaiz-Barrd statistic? 0.53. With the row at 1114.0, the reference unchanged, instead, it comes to 0.83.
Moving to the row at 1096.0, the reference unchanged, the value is 0.78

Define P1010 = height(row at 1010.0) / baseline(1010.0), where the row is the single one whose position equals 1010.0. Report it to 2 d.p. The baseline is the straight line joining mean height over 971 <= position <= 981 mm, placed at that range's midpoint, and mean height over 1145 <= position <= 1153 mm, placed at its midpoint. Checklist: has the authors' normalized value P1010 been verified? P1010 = 0.98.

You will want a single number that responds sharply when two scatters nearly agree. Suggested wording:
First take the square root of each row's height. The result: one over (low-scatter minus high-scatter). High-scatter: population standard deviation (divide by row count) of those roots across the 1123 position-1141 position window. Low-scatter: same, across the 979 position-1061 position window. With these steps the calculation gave 11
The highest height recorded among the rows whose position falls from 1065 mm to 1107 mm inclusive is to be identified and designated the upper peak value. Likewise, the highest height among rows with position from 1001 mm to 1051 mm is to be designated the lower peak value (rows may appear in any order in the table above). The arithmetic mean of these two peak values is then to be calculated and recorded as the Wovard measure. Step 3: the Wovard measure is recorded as 5.48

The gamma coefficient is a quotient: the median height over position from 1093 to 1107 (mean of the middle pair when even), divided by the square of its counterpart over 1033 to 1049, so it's 0.17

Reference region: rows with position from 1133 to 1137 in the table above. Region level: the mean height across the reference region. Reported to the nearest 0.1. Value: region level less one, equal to 2.9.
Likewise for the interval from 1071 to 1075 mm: 4.1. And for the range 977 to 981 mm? 3.6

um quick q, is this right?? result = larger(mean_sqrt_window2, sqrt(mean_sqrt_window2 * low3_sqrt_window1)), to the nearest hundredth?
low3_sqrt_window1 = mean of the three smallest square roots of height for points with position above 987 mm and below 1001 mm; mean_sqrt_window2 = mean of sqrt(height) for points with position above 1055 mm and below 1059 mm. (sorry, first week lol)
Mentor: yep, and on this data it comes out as 2.38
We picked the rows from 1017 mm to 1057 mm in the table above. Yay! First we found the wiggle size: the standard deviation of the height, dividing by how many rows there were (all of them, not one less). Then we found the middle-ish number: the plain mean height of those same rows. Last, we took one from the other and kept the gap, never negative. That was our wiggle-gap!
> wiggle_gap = 5.1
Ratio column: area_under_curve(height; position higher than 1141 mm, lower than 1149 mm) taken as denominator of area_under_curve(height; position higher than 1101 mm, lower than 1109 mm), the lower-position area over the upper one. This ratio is 1.40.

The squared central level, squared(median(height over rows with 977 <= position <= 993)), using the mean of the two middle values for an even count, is 20.7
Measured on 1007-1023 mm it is 25.0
